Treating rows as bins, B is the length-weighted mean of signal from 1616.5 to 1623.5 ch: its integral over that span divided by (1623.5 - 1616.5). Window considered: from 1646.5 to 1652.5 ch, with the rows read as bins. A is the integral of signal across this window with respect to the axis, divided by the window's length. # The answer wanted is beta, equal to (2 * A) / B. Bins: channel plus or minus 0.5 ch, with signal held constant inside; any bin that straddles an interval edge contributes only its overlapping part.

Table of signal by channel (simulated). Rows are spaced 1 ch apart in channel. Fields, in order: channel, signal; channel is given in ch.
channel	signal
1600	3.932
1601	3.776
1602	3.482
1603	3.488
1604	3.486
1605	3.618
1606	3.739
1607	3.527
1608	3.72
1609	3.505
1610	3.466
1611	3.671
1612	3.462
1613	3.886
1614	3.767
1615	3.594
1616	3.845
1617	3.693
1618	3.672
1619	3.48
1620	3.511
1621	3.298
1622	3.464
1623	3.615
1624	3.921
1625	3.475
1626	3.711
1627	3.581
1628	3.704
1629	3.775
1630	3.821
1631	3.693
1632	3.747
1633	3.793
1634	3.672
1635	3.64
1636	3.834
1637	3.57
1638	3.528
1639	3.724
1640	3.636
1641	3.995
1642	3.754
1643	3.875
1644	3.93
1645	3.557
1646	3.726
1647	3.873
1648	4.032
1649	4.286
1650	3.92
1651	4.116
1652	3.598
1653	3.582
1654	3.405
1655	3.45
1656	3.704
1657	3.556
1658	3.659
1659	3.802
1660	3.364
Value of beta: 2.25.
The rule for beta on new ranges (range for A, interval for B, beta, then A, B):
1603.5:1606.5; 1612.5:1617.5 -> 1.92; 3.61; 3.76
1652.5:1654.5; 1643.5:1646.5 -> 1.87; 3.49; 3.74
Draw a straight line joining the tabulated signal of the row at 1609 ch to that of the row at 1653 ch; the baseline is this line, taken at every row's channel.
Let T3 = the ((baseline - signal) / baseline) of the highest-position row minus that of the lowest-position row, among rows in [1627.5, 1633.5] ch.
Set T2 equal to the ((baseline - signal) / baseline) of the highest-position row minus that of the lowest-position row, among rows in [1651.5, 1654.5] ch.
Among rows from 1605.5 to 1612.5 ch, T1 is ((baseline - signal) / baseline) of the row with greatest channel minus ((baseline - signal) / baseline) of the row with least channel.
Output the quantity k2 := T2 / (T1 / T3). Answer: -0.015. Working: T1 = 0.08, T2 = 0.055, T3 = -0.02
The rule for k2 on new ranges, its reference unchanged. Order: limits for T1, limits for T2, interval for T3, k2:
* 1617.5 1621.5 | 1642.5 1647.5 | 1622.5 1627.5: 0.000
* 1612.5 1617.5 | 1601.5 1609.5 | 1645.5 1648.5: 0.005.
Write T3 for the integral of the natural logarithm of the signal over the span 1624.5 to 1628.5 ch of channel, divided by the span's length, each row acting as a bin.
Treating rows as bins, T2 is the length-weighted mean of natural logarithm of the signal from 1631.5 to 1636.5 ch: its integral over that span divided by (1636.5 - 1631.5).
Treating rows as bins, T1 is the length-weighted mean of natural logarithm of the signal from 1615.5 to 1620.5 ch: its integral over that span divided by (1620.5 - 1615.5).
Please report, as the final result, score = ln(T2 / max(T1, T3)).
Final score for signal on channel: 0.02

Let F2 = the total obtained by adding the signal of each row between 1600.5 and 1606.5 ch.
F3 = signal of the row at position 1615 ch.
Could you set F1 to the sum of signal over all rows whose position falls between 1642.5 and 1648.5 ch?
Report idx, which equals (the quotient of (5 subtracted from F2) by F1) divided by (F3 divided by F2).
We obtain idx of 4.3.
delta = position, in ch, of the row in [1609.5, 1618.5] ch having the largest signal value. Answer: 1613 ch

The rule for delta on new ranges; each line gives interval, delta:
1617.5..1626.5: 1624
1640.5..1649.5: 1649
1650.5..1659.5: 1651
